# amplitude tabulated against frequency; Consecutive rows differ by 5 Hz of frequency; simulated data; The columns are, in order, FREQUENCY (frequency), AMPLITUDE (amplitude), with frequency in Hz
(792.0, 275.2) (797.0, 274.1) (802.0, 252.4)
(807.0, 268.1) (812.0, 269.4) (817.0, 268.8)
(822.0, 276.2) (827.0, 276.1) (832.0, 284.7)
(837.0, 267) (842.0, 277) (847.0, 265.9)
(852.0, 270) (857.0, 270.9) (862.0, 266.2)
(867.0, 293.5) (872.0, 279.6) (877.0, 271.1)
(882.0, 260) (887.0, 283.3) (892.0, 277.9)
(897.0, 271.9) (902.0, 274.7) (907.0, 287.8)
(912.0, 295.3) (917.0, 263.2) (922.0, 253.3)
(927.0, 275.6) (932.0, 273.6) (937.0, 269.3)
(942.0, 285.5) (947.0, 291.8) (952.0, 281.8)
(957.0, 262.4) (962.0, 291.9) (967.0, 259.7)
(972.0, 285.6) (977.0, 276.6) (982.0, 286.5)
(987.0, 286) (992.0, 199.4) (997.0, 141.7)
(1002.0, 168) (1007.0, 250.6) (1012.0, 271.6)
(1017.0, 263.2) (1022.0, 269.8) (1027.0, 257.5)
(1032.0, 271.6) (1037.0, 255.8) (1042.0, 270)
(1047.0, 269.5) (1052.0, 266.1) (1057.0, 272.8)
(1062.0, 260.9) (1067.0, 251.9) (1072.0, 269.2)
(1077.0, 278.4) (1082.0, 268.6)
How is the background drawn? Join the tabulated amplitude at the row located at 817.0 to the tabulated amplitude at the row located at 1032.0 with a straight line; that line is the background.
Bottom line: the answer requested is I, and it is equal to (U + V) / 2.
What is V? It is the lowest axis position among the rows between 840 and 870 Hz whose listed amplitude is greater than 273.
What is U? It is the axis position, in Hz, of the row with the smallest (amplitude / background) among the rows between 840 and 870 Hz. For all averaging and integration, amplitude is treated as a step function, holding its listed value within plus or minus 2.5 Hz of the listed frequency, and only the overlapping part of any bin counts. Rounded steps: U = 847.0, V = 842.0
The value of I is 844.5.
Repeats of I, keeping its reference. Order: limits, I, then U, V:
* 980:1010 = 989.5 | 997.0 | 982.0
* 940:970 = 954.5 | 967.0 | 942.0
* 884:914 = 892.0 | 897.0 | 887.0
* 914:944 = 924.5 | 922.0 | 927.0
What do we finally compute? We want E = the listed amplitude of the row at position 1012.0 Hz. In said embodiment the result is 271.6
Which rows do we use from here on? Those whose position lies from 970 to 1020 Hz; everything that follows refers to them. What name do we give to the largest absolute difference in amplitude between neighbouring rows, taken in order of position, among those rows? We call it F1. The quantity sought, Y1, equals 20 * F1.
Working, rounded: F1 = 87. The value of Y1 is 1732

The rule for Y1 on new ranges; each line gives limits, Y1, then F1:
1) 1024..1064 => 316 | 16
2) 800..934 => 642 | 32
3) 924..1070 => 1732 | 87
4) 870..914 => 466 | 23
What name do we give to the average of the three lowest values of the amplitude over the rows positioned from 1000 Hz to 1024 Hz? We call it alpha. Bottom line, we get 227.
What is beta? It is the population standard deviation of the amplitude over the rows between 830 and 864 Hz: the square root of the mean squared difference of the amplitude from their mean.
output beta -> 6.4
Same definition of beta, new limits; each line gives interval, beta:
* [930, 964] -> 10.5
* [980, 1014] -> 54.8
